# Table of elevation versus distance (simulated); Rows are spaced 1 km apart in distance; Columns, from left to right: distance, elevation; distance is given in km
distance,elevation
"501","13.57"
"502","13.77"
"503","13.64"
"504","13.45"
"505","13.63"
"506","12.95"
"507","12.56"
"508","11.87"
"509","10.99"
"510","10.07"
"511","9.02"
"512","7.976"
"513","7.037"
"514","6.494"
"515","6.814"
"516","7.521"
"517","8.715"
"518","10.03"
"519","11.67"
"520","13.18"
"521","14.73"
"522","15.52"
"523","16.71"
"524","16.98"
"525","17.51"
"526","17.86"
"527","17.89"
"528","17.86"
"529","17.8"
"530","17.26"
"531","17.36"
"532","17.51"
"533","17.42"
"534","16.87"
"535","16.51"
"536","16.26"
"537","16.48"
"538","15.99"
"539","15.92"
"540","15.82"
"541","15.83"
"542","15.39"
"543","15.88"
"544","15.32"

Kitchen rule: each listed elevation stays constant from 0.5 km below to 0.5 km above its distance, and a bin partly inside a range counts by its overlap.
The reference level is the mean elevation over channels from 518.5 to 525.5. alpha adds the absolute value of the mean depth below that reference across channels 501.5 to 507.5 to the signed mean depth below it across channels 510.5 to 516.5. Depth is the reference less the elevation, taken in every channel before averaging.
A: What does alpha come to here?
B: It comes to 10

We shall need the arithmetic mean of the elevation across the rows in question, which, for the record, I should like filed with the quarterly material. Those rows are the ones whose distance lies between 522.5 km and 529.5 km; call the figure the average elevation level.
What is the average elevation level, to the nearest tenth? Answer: 17.5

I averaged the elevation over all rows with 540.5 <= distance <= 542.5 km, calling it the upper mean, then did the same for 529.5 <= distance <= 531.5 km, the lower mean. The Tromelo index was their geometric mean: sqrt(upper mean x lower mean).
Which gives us 16.4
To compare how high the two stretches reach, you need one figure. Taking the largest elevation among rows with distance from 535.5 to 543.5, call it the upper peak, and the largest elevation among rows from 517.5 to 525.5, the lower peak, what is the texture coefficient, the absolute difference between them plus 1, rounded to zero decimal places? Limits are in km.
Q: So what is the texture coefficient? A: 2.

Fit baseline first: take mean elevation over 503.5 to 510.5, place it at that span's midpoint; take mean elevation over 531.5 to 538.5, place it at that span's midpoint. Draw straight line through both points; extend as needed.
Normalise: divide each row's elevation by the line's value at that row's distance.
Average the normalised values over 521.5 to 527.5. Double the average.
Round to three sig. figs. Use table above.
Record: 2.27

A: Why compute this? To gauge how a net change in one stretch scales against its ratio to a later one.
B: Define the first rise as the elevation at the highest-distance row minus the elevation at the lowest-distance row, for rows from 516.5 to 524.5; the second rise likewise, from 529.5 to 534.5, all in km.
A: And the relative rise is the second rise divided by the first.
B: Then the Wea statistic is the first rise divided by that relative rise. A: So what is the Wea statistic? -175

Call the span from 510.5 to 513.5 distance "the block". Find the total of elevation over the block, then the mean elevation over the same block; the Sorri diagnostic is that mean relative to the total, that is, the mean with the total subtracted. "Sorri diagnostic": -16.0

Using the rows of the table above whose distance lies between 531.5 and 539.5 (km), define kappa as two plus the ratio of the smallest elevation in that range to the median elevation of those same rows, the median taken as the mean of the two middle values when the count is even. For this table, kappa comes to 2.97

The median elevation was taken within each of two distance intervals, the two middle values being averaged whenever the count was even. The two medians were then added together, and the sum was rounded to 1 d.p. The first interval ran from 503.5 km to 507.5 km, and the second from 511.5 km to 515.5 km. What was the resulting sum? 20.1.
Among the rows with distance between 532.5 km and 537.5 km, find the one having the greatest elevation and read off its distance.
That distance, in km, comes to 533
